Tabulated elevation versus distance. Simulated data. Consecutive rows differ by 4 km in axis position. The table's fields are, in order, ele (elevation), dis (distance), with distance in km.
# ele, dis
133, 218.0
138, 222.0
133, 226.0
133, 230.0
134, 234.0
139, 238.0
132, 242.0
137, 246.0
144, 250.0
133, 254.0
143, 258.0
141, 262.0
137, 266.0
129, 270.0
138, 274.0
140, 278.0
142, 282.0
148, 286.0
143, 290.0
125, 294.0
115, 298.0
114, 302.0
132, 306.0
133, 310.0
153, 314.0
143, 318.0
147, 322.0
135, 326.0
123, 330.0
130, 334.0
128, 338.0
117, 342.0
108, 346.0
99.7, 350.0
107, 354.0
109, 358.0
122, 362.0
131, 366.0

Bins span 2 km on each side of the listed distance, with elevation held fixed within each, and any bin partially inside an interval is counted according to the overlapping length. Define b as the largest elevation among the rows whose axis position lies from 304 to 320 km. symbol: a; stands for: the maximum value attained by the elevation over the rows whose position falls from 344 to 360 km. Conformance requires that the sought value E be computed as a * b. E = 16677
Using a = 109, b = 153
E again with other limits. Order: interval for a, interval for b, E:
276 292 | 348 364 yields 18056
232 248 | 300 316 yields 21267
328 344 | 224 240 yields 18070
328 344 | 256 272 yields 18590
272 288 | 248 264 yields 21312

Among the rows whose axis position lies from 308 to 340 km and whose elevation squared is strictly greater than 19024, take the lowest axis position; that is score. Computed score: 314.0 km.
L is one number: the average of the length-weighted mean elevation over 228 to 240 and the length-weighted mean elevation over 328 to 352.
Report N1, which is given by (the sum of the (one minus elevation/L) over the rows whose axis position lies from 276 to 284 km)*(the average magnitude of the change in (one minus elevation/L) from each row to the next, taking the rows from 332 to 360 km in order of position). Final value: -0.012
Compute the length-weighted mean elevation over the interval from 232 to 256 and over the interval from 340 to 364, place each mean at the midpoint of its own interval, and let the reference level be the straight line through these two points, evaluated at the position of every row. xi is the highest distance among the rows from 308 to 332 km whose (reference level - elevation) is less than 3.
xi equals 330.0 km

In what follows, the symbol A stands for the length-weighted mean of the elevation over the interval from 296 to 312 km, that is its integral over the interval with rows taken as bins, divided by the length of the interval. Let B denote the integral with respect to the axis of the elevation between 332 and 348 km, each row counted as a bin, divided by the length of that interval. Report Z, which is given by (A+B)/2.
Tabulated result 122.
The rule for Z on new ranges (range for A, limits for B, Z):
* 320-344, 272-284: 135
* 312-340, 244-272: 137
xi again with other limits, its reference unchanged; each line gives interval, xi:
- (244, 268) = 266.0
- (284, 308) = 306.0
